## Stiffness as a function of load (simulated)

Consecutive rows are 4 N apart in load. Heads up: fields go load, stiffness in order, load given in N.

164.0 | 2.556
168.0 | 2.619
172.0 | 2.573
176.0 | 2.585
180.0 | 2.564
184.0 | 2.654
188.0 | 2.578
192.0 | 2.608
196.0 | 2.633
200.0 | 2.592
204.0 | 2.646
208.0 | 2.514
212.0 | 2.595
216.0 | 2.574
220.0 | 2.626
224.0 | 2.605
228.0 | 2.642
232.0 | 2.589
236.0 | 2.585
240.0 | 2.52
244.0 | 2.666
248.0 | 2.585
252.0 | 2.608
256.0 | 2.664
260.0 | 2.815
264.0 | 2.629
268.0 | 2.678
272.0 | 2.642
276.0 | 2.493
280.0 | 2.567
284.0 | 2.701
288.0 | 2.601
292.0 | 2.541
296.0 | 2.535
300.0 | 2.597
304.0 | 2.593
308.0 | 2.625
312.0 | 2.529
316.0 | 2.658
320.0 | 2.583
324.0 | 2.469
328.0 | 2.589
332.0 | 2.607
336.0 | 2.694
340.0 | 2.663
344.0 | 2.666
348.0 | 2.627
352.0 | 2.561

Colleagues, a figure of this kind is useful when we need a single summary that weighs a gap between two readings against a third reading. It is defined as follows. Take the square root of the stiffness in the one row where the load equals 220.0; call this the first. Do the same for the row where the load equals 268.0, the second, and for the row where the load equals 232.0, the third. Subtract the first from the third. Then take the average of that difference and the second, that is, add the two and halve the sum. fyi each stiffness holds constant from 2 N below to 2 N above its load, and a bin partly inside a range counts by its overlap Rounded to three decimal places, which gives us 0.813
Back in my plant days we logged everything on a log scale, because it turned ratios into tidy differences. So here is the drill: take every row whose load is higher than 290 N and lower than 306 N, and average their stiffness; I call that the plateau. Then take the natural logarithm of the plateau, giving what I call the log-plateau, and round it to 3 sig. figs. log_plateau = 0.943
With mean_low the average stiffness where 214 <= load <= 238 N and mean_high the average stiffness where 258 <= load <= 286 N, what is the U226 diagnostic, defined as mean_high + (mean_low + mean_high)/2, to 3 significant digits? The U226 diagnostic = 5.27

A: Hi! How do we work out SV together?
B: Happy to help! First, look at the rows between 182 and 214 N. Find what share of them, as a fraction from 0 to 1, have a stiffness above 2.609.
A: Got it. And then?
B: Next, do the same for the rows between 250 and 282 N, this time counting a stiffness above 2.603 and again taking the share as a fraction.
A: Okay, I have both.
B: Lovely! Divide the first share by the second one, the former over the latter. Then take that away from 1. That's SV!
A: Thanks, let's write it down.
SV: 0.50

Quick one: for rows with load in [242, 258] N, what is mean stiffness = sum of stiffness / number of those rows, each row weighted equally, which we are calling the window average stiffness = 2.63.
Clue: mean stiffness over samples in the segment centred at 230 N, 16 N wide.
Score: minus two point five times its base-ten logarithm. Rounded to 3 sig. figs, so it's -1.04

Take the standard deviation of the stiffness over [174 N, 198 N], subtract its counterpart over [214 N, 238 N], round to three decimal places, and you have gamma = 0.008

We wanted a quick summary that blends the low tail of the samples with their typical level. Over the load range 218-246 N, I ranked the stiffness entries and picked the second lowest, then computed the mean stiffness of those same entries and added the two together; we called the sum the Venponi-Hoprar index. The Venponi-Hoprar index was 5.19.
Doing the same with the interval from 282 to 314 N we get 5.13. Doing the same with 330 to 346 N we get 5.32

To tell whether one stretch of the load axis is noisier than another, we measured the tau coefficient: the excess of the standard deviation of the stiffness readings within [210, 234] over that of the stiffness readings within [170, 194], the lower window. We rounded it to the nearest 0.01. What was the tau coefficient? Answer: -0.01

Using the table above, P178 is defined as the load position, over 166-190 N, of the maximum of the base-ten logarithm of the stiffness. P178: 184.0 N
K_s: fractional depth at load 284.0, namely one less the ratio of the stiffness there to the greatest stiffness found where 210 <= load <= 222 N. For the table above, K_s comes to -0.029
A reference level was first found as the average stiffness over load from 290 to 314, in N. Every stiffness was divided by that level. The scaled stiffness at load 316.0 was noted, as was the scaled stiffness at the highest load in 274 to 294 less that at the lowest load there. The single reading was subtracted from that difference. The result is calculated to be -1.02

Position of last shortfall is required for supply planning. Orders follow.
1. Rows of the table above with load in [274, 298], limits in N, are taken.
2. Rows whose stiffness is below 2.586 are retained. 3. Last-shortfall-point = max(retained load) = 296.0 N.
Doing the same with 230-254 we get 248.0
